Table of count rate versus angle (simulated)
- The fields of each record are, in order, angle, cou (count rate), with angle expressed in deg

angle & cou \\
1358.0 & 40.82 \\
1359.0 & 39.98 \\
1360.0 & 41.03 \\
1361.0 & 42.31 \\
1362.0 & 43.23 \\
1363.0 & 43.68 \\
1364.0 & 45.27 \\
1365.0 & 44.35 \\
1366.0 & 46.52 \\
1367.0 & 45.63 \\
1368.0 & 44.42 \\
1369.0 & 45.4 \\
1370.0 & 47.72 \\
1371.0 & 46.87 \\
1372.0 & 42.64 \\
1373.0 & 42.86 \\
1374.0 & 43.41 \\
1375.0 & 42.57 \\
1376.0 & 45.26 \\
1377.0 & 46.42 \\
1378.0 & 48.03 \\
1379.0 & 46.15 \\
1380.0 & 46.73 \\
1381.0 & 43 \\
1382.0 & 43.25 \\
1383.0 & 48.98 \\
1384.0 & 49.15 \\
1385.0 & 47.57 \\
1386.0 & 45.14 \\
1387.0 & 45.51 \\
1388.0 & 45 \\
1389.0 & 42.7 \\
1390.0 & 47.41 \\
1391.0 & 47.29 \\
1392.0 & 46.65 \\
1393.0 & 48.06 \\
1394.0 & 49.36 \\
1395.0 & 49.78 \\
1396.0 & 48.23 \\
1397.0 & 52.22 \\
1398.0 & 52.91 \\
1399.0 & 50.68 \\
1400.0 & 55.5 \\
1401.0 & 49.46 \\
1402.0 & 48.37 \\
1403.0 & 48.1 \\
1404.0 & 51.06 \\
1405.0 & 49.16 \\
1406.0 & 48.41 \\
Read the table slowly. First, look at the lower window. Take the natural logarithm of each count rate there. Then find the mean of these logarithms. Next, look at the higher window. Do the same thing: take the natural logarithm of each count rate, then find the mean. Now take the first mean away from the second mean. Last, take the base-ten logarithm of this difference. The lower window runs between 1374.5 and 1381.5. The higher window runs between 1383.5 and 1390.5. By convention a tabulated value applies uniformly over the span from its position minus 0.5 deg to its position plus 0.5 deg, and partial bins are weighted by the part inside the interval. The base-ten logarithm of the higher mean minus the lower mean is -1.87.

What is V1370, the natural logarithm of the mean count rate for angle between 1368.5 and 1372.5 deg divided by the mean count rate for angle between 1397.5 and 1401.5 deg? -0.13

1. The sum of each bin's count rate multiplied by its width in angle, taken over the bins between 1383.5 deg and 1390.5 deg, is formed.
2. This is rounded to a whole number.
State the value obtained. 322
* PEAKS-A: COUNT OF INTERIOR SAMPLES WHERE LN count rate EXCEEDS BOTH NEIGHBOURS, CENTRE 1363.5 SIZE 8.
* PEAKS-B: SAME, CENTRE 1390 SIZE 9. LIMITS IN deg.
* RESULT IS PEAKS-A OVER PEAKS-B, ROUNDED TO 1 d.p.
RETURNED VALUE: 1.0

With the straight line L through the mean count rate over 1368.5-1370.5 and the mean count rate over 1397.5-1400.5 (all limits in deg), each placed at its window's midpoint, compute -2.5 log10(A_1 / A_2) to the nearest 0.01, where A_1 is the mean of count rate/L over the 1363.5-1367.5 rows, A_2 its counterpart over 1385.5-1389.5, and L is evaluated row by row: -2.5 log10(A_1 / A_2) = -0.13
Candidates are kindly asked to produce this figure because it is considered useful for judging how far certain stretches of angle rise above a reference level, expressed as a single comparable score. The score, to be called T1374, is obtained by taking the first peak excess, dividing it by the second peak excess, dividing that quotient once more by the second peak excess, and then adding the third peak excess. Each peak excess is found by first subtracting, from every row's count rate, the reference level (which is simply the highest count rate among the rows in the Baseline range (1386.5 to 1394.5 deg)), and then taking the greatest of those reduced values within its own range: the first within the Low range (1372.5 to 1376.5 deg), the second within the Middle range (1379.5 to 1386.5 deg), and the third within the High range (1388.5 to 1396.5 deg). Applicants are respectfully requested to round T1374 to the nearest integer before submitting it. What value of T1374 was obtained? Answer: -93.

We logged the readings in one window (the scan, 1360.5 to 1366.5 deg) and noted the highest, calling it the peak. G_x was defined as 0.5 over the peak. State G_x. 0.0107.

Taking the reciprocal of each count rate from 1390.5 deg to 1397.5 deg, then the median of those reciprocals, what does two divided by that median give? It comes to 96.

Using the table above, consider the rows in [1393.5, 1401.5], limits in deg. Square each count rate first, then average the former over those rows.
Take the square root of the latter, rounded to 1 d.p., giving 51.1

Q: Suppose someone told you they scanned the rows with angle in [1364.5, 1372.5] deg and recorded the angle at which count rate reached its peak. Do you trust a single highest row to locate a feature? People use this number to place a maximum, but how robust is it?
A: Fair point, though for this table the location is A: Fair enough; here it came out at 1370.0 deg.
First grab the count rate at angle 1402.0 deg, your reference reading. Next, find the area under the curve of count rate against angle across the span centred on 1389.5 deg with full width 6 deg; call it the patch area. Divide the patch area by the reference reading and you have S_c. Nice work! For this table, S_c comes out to 5.7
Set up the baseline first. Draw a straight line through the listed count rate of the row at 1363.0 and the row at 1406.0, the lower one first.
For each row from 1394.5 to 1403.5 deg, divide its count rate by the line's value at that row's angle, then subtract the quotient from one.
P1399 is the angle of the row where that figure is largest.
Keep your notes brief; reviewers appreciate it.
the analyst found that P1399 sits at 1403.0 deg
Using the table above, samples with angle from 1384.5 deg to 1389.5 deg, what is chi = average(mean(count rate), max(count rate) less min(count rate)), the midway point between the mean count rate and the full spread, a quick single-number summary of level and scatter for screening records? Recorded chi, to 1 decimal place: 25.0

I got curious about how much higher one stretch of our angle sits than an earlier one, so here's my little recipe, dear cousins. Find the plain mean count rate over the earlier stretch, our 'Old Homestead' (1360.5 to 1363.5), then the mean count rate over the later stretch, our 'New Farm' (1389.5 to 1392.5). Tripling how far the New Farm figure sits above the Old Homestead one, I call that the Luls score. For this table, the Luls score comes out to 12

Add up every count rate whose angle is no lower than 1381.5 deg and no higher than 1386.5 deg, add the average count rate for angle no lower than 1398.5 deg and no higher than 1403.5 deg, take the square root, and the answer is 16.9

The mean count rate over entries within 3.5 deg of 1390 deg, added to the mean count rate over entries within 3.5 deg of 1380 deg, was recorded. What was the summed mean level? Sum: 92.2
